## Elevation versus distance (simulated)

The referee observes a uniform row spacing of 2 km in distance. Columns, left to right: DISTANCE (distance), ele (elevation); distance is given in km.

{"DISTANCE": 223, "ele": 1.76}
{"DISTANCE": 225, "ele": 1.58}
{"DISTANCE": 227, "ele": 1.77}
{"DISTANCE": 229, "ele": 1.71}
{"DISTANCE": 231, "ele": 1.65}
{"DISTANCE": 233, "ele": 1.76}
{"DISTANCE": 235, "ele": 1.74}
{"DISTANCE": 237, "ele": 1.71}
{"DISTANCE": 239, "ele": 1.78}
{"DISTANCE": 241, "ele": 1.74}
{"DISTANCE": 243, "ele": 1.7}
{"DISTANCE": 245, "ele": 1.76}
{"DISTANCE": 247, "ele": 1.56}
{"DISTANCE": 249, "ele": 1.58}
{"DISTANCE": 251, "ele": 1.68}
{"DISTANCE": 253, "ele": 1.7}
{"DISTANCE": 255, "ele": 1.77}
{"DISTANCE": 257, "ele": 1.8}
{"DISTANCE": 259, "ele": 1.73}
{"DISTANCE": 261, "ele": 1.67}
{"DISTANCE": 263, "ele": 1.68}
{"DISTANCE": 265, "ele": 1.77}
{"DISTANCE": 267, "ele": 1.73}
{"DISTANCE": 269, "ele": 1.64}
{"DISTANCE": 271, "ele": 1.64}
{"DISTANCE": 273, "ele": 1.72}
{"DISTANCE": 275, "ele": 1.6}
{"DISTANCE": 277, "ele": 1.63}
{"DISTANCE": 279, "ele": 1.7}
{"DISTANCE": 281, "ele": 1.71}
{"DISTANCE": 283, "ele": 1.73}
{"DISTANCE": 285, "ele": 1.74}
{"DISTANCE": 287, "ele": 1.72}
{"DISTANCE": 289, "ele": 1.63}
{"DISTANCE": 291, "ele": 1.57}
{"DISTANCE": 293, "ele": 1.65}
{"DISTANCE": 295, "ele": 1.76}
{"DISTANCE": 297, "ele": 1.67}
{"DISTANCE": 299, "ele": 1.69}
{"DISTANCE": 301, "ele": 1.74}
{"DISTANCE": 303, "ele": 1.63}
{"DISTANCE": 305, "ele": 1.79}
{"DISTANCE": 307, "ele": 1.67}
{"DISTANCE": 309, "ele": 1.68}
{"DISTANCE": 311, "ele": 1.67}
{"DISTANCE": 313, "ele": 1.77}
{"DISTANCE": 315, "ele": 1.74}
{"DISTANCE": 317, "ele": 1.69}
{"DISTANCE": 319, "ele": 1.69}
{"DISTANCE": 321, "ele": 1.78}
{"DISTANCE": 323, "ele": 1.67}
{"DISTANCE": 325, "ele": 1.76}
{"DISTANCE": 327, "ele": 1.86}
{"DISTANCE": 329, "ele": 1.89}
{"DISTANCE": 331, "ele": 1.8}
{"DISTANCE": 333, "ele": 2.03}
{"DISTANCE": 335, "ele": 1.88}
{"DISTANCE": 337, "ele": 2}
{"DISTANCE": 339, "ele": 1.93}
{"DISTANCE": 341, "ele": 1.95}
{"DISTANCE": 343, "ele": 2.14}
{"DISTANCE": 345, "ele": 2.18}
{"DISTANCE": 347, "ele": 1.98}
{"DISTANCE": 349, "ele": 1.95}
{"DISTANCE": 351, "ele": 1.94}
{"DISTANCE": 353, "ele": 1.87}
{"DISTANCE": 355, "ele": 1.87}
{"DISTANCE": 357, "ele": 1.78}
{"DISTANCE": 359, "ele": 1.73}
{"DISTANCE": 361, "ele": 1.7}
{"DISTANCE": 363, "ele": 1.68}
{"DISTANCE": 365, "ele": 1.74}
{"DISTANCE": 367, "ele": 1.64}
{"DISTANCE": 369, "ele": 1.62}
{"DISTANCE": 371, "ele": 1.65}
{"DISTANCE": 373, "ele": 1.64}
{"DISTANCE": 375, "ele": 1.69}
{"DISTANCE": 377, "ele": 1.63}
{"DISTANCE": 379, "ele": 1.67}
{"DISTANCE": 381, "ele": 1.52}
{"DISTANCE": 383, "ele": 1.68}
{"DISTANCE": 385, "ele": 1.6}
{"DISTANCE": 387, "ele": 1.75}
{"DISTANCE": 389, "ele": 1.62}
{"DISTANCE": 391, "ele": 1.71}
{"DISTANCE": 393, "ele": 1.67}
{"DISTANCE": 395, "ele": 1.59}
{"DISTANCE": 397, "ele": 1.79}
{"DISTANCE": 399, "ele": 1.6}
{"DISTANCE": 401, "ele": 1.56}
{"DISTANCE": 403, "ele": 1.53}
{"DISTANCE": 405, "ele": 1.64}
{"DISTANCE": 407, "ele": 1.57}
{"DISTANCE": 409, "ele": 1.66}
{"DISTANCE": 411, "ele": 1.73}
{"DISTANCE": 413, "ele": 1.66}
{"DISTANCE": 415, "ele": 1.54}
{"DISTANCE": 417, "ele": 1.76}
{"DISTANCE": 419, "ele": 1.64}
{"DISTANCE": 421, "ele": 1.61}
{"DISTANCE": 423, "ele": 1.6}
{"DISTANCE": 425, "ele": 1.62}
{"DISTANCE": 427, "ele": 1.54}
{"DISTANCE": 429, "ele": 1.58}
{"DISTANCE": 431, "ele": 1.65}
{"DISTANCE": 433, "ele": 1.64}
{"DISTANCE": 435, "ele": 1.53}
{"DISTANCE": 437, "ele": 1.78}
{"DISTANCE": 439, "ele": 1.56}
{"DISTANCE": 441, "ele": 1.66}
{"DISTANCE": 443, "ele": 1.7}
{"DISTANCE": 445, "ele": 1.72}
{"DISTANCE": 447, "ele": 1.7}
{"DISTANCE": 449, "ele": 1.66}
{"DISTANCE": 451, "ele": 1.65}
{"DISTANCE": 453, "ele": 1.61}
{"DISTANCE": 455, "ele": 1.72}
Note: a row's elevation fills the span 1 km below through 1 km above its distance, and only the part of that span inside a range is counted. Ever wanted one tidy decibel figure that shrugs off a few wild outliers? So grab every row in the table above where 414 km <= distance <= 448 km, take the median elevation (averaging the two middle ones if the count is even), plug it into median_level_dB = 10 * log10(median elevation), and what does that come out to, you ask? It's 2.15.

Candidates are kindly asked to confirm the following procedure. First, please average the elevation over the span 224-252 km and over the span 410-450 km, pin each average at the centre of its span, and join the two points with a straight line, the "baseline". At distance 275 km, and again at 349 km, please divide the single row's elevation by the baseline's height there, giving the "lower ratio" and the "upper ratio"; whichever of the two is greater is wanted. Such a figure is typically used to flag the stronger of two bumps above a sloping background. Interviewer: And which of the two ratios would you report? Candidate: 1.17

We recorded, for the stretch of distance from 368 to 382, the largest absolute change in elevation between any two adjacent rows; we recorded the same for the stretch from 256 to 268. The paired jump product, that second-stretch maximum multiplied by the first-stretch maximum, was 0.0135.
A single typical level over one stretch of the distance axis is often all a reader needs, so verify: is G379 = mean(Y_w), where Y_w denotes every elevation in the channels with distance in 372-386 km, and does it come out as 1.63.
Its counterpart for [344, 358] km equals 1.94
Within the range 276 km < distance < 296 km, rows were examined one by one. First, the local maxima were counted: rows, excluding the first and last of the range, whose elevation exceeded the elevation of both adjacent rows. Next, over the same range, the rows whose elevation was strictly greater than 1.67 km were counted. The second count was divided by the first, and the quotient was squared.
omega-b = 36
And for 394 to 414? 0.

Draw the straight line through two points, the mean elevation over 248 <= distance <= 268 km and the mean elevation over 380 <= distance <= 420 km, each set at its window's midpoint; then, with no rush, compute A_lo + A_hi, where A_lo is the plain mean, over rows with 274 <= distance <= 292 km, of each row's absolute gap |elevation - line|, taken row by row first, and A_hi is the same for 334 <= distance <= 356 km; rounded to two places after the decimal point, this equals 0.36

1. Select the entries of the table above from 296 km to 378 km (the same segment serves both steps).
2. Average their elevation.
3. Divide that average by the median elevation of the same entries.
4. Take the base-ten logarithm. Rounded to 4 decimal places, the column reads 0.0124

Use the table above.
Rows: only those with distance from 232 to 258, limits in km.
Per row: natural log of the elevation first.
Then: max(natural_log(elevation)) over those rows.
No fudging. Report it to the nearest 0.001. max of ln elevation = 0.588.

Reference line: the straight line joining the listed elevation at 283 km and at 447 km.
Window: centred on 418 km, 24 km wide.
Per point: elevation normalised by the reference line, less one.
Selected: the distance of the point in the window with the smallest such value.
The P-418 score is 415 km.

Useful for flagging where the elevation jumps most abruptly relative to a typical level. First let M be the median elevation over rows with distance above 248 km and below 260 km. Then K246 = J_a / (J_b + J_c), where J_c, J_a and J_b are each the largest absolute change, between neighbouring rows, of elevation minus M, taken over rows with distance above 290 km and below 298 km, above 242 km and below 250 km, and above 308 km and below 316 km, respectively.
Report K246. 0.95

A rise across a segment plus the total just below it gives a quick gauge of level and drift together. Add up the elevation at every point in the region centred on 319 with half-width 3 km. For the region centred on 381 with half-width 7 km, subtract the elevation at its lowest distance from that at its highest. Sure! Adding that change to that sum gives 5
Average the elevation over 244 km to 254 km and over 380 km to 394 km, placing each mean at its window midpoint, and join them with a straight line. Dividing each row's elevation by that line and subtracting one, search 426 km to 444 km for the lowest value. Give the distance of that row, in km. 435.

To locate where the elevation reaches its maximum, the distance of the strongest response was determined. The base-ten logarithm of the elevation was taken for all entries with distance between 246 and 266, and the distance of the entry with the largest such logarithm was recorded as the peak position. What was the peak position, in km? 257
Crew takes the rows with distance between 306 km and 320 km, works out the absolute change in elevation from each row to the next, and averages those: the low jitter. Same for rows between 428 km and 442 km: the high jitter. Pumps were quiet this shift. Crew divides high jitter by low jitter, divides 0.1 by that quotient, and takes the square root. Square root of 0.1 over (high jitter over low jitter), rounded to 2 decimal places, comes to 0.16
